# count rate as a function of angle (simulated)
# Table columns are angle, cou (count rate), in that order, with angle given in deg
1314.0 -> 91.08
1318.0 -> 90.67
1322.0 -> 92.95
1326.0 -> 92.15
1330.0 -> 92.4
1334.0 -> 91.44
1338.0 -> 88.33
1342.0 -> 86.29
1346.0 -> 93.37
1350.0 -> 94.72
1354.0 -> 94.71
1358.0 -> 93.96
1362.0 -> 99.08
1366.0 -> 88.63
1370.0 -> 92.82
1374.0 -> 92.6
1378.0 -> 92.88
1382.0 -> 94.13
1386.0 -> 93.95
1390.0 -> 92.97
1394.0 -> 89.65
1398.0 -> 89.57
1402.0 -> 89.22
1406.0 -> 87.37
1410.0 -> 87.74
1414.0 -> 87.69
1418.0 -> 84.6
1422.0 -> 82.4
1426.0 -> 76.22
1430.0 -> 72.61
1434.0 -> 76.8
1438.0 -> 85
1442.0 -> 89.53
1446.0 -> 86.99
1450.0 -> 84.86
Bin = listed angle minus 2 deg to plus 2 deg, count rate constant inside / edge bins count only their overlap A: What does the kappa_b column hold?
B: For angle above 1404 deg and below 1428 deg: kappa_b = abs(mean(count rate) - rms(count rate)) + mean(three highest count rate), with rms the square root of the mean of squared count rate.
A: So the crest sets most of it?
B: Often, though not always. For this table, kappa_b 88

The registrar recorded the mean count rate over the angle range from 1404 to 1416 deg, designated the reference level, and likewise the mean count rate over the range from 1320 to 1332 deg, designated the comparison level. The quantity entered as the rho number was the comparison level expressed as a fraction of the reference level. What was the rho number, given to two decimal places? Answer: 1.06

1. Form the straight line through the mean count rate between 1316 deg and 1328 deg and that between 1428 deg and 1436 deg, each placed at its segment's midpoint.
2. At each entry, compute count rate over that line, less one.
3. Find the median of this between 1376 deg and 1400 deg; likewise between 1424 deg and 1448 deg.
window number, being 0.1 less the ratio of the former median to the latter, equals -1.3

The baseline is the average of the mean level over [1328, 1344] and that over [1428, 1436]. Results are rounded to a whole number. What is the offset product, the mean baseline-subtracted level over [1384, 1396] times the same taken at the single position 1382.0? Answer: 120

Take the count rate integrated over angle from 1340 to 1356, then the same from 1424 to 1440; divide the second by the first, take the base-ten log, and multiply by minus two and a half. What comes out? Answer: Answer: 0.19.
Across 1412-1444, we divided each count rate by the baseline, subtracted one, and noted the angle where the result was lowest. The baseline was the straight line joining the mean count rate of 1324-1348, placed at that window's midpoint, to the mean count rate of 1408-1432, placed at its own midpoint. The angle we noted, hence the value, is 1430.0 deg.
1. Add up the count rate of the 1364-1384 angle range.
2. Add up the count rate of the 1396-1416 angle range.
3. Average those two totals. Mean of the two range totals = 451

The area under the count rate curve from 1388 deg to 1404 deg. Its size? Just 1446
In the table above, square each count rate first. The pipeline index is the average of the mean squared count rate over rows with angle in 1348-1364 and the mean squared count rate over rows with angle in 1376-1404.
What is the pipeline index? 8786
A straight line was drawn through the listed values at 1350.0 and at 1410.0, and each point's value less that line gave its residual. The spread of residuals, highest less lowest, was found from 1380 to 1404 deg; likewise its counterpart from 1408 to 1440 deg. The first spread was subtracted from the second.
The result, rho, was 10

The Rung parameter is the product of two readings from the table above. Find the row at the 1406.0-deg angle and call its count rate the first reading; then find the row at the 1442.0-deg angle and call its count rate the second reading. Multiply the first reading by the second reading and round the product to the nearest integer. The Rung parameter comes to 7822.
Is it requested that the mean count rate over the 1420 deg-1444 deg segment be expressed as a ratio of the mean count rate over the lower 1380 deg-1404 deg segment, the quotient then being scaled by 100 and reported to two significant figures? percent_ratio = 88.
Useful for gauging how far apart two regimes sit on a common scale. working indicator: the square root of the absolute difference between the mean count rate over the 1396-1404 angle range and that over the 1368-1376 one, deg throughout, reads 1.8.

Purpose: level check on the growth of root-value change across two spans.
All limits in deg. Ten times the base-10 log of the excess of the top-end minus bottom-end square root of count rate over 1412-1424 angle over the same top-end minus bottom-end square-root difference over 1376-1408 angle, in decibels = -25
